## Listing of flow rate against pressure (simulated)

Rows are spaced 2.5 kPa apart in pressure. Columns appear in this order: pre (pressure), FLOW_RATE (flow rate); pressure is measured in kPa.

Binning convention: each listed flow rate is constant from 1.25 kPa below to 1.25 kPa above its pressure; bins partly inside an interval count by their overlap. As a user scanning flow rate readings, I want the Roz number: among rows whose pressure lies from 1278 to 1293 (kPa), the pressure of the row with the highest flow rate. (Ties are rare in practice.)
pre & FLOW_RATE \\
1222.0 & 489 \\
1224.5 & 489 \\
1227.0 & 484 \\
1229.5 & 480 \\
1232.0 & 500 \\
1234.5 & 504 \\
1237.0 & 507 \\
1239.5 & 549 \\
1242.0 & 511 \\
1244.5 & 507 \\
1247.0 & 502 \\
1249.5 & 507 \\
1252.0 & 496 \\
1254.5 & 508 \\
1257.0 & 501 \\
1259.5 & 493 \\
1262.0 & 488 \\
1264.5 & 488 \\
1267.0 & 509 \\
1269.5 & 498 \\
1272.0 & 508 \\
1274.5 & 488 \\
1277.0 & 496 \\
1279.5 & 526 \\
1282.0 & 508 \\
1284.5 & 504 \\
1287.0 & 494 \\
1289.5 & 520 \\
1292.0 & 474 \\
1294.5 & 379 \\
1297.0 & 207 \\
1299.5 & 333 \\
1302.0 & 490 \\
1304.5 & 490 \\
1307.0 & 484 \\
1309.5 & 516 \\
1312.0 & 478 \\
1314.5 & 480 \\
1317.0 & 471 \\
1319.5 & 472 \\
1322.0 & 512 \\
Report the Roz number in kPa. 1279.5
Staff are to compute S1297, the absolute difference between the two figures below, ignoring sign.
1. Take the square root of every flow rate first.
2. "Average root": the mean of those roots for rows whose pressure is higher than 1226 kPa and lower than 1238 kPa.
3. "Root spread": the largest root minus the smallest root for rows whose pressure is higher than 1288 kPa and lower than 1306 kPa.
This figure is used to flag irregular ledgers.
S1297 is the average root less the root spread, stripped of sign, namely 13.8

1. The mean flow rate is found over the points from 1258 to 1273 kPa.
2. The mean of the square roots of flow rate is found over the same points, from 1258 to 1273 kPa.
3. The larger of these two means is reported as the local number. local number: 497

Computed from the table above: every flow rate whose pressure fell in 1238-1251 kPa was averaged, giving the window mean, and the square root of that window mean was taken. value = 22.7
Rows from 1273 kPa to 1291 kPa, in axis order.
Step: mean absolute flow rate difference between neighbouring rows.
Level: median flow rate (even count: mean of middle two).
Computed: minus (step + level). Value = -520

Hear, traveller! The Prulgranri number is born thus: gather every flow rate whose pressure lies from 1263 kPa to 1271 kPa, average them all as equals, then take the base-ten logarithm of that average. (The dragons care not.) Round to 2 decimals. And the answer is 2.70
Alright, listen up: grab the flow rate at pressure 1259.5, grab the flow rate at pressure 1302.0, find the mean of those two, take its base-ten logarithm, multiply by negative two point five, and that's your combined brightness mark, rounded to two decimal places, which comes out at -6.73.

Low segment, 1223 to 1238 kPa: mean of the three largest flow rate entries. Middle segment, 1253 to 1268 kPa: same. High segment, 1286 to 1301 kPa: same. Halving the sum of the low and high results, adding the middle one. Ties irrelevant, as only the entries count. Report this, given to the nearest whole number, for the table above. 1006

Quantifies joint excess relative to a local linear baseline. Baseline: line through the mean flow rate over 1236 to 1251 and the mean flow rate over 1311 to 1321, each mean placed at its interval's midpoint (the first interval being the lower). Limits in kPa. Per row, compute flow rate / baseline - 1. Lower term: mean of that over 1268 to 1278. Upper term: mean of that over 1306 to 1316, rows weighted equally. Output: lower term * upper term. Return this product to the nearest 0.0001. 0.0000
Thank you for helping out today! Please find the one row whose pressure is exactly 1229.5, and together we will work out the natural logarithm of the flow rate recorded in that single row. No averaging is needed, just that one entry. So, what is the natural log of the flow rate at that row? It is 6.17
